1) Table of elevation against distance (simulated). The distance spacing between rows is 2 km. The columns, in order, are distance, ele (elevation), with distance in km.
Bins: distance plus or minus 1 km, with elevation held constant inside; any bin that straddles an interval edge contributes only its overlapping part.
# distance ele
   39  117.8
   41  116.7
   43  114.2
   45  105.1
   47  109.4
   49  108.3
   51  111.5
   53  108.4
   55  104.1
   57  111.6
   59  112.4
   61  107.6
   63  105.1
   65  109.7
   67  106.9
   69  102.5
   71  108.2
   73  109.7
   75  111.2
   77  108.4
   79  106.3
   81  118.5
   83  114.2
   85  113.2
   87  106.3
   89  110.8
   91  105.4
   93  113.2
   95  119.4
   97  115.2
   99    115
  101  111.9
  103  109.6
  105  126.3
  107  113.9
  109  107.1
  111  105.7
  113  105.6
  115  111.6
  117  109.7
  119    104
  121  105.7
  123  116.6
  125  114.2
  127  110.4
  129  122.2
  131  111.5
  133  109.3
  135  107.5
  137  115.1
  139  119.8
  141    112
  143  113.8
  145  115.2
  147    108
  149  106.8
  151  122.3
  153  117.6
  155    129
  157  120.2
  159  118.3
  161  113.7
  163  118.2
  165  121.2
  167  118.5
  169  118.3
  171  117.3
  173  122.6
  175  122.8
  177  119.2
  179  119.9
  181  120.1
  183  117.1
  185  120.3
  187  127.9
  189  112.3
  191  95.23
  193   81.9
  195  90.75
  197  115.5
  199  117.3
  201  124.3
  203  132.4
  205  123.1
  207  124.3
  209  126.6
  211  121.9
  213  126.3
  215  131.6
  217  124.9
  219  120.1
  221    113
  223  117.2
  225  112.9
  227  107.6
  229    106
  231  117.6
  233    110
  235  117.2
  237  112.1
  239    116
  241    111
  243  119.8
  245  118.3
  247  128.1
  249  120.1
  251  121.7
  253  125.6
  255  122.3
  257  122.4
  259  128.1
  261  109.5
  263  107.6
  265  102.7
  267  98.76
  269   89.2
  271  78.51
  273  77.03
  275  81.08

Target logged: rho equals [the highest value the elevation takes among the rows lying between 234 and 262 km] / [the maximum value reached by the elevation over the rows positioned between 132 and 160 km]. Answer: 0.99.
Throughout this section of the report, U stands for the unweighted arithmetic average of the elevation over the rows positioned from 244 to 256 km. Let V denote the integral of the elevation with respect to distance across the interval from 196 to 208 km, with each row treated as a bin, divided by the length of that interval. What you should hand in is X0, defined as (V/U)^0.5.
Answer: 1.00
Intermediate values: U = 123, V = 123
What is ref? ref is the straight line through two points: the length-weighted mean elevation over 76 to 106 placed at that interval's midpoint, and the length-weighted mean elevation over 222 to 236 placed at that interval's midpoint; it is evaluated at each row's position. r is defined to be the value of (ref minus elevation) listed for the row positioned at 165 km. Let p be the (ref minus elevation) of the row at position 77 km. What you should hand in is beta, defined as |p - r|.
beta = 13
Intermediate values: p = 5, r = -8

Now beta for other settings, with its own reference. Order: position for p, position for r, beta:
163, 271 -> 39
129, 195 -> 31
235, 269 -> 28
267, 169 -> 19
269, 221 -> 24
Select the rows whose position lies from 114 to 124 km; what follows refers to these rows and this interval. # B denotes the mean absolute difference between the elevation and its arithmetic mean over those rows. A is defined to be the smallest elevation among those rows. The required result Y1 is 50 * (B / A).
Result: 1.80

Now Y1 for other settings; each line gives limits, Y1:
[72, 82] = 1.52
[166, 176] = 0.95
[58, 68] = 1.03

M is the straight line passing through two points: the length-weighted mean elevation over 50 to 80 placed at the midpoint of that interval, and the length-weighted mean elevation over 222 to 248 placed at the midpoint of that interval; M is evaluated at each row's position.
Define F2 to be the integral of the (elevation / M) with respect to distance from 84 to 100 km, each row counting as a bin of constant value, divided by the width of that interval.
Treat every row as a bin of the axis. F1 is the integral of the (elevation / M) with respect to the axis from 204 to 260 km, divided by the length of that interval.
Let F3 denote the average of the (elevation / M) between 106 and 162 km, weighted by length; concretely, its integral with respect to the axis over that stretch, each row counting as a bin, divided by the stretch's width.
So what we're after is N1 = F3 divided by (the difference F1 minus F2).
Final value 76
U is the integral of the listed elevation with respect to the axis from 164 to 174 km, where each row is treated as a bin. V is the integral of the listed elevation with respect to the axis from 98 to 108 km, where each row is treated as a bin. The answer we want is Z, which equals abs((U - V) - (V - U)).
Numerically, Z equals 85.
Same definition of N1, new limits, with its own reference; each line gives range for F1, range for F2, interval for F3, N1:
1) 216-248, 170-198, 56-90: 152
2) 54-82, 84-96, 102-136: -62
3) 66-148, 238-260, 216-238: -28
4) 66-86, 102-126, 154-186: 204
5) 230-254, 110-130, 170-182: 45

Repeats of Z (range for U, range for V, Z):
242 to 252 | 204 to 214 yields 57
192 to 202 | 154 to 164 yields 279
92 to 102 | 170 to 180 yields 108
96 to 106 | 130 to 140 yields 59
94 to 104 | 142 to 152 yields 20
